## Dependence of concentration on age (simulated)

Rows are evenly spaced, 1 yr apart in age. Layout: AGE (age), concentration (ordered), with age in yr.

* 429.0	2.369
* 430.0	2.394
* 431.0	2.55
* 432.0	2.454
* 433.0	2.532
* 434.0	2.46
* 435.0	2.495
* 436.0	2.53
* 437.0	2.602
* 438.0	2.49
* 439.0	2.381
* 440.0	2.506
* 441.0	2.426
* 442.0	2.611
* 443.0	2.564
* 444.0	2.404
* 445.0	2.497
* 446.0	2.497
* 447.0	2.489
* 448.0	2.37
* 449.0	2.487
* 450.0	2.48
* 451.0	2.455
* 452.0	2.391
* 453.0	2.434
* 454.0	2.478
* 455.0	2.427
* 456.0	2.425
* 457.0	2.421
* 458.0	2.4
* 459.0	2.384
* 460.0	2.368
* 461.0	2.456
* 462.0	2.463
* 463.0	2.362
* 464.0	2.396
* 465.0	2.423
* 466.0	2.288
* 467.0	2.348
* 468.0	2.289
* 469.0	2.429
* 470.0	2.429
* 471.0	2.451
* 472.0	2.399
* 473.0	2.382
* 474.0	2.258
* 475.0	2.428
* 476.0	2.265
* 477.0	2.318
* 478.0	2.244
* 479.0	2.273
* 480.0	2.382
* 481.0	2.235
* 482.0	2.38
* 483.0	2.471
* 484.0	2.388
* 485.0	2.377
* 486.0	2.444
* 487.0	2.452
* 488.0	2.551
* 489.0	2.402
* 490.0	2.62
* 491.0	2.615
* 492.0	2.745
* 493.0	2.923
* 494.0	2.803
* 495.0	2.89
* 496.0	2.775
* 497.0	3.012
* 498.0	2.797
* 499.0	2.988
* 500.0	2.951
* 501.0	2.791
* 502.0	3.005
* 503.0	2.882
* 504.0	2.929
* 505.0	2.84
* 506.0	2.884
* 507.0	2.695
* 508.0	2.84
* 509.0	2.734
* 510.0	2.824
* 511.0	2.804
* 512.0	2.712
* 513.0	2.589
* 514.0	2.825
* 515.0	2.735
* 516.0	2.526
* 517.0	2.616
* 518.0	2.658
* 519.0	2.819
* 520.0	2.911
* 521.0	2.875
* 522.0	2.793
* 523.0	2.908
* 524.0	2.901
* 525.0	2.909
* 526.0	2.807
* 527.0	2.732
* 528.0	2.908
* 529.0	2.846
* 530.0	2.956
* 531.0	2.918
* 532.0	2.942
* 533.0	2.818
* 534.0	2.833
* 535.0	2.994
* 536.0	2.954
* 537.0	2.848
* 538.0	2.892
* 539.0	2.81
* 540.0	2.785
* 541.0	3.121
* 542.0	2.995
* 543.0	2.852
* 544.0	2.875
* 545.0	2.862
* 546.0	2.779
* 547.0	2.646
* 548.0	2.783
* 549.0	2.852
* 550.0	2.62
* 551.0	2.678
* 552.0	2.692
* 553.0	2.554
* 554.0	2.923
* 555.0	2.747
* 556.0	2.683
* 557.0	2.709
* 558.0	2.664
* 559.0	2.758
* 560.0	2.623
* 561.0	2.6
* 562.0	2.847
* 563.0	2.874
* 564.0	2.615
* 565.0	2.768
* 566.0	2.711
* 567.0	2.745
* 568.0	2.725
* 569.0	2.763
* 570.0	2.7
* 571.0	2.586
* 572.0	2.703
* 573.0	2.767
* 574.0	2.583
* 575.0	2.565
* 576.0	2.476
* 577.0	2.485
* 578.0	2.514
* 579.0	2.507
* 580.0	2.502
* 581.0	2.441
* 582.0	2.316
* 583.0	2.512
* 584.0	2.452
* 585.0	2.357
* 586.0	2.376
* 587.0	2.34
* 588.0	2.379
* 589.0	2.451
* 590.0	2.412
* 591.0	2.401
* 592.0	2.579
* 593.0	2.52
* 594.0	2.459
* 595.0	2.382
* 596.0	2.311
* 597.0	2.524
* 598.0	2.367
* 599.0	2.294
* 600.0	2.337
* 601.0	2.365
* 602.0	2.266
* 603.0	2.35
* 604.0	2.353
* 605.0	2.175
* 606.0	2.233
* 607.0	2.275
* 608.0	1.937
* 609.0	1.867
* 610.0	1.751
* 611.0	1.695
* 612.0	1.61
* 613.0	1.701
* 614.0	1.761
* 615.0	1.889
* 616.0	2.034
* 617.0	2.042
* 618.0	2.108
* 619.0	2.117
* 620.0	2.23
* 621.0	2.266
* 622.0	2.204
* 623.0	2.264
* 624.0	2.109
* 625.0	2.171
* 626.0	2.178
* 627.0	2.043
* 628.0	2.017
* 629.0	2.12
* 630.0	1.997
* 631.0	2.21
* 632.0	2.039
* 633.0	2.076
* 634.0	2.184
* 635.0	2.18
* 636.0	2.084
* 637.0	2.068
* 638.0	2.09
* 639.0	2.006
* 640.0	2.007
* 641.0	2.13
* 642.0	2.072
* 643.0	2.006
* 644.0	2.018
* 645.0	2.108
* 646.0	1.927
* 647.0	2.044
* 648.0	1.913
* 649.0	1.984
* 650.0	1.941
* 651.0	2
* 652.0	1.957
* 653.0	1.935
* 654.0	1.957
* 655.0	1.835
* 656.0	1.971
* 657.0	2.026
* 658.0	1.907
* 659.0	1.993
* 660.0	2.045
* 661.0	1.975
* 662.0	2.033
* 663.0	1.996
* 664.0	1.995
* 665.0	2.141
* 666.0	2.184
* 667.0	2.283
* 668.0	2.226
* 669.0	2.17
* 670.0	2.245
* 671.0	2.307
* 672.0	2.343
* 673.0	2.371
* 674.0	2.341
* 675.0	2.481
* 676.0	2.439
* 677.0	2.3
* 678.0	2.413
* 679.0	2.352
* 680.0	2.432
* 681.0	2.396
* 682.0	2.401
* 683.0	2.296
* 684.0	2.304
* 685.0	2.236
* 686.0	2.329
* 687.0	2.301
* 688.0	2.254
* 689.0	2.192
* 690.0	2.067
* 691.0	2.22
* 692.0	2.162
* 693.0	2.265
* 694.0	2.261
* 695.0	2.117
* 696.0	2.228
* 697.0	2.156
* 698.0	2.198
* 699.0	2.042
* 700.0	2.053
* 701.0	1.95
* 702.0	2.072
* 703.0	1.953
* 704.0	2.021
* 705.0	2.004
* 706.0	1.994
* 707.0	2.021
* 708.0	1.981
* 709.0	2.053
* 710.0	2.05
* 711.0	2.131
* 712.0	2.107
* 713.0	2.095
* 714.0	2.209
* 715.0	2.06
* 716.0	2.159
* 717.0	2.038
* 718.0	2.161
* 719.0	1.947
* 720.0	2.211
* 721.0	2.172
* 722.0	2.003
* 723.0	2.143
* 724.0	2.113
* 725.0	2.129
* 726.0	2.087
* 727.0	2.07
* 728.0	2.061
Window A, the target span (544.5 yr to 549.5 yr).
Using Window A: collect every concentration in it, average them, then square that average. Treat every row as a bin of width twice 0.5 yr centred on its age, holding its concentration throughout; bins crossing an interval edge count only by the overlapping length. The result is 7.8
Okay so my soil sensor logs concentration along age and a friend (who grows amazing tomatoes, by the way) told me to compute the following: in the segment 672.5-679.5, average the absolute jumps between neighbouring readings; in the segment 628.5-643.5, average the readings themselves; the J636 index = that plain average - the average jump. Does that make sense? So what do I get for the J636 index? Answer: 2.0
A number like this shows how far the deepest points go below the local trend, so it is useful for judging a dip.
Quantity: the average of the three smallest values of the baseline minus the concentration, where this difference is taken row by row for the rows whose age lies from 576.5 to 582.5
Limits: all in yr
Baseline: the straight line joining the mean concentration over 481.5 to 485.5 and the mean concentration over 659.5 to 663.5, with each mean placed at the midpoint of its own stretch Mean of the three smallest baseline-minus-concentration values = -0.3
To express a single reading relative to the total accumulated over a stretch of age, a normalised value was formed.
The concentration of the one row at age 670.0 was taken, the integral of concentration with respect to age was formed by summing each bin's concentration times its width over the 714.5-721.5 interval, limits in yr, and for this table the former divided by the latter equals 0.152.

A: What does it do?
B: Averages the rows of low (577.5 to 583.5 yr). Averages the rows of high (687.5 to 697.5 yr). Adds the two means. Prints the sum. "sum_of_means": 4.7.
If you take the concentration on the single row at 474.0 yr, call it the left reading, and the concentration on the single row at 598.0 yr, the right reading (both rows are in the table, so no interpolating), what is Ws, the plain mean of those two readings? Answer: 2.31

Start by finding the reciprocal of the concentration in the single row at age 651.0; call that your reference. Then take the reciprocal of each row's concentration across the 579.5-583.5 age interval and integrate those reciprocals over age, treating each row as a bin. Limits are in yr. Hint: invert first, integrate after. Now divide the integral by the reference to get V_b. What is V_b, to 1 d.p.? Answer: 3.3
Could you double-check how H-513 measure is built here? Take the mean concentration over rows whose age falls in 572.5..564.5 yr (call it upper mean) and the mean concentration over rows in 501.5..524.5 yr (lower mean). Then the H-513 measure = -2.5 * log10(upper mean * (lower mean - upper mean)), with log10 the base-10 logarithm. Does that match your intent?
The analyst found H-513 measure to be 1.6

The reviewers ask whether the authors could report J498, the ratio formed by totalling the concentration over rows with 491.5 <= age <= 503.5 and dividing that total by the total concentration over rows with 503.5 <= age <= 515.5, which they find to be 1.03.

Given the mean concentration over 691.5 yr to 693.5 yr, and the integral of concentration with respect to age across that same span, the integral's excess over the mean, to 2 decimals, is 2.21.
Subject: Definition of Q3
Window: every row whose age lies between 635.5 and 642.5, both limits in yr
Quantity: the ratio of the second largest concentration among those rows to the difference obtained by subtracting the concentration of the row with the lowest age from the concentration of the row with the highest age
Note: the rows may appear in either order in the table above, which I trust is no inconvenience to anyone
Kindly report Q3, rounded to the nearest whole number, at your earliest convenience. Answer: -174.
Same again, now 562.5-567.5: -21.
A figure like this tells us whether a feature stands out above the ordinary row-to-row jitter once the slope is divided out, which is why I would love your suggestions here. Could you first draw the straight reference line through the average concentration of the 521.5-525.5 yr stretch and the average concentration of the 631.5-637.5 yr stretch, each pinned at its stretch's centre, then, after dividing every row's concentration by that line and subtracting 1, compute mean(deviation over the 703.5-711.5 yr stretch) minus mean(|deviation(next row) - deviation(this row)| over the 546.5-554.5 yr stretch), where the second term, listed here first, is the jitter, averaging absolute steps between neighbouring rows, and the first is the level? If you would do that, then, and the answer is 0.2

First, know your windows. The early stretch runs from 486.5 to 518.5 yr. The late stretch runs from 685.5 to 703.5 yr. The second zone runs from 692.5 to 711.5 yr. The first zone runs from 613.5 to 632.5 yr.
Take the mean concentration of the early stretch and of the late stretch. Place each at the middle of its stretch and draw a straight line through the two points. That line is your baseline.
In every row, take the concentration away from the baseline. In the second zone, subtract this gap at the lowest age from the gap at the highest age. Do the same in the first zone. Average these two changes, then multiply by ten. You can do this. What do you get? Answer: -1.3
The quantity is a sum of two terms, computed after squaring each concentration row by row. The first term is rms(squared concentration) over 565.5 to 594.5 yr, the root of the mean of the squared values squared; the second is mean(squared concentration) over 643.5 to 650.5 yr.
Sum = 10.4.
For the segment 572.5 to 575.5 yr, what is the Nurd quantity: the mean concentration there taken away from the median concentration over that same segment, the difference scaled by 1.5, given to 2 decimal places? -0.08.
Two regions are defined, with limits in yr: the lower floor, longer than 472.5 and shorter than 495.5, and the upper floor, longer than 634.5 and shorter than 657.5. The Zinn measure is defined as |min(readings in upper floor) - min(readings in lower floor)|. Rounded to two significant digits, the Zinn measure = 0.40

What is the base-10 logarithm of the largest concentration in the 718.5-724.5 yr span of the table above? 0.34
